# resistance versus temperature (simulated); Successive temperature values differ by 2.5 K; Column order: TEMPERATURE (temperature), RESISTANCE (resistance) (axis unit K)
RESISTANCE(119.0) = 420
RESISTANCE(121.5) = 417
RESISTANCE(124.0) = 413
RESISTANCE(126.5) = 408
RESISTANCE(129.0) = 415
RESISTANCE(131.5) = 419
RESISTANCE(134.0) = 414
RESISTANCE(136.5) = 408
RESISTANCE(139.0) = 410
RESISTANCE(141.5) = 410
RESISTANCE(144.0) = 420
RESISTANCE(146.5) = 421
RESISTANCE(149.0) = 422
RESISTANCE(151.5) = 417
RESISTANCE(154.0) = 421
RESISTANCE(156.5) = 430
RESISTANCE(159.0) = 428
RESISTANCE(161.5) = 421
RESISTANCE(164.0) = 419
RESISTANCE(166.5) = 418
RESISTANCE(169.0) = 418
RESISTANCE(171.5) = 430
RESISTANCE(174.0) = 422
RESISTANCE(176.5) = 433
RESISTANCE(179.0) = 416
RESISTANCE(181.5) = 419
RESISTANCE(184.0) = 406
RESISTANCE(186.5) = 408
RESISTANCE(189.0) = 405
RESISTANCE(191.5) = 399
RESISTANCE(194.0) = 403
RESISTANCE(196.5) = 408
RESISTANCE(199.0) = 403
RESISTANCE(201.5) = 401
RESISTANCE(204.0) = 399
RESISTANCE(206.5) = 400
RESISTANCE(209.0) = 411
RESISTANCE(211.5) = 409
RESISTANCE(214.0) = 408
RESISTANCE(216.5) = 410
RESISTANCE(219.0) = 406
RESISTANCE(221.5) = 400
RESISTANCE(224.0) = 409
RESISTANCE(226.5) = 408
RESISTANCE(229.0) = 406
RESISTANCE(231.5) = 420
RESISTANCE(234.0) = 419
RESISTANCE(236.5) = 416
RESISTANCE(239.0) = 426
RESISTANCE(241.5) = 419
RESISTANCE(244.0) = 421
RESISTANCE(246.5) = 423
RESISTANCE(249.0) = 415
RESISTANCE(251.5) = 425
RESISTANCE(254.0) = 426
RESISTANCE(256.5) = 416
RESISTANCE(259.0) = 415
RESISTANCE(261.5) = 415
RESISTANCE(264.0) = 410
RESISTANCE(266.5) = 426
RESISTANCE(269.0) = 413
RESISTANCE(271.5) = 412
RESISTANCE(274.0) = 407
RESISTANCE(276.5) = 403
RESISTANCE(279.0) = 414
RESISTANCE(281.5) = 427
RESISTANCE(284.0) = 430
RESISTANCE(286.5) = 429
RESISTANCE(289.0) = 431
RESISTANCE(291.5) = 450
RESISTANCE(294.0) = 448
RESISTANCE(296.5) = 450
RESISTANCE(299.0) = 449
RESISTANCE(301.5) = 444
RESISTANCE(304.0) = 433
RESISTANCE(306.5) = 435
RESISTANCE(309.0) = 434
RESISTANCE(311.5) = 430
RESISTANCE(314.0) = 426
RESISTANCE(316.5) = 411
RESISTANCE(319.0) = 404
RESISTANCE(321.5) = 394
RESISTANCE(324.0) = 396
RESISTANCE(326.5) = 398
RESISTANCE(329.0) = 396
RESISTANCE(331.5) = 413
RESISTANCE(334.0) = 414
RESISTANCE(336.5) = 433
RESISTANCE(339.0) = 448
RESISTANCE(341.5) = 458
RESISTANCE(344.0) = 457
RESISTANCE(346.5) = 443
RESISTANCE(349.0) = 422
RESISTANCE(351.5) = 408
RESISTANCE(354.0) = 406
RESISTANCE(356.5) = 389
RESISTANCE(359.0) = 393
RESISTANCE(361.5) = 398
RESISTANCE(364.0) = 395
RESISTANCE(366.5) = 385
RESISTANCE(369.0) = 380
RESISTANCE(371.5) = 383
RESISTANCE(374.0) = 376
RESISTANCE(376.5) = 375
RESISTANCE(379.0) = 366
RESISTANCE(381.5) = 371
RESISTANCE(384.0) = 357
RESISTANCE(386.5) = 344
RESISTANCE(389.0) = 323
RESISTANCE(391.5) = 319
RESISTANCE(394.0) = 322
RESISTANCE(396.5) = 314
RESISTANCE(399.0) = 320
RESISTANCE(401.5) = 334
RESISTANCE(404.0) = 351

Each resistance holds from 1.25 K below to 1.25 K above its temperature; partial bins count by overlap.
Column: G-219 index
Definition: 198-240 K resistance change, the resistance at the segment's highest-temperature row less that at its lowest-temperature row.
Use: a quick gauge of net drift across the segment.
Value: 23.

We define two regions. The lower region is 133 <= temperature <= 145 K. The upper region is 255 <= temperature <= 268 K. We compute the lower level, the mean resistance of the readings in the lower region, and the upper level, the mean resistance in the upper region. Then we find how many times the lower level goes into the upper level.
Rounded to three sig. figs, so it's 1.01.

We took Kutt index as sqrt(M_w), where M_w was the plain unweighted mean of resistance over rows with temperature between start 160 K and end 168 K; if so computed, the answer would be 20.5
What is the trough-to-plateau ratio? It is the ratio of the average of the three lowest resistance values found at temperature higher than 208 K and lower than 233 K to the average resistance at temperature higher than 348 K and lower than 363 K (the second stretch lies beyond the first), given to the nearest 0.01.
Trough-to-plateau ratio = 1.00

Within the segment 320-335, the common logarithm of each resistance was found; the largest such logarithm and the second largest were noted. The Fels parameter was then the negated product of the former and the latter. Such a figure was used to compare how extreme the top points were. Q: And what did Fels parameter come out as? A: -6.85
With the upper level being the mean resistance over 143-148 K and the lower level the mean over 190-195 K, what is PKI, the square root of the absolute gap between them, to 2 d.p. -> 4.42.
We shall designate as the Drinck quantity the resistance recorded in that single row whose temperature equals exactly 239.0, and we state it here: 426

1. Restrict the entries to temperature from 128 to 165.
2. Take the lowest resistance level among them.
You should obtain 408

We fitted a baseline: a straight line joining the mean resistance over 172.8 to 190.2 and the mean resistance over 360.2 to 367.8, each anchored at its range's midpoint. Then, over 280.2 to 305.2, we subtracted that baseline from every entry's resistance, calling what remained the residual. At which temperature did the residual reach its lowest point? 281.5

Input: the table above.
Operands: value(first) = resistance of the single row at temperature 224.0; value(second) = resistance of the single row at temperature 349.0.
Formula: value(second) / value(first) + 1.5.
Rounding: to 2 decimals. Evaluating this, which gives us 2.53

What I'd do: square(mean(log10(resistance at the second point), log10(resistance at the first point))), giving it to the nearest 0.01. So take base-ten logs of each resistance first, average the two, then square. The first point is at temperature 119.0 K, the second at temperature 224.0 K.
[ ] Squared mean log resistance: 6.85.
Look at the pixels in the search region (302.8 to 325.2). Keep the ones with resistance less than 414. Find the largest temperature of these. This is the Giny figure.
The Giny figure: 324.0 K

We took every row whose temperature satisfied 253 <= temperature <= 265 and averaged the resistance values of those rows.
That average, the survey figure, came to 416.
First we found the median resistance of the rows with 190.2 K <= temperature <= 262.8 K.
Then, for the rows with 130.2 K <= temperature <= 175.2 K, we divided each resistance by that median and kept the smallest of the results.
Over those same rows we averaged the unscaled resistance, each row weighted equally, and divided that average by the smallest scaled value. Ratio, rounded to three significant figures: 421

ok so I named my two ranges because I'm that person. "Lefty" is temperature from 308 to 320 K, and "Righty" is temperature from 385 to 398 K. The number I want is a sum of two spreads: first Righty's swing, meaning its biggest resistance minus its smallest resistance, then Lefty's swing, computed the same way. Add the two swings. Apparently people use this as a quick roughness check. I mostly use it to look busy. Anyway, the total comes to 60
